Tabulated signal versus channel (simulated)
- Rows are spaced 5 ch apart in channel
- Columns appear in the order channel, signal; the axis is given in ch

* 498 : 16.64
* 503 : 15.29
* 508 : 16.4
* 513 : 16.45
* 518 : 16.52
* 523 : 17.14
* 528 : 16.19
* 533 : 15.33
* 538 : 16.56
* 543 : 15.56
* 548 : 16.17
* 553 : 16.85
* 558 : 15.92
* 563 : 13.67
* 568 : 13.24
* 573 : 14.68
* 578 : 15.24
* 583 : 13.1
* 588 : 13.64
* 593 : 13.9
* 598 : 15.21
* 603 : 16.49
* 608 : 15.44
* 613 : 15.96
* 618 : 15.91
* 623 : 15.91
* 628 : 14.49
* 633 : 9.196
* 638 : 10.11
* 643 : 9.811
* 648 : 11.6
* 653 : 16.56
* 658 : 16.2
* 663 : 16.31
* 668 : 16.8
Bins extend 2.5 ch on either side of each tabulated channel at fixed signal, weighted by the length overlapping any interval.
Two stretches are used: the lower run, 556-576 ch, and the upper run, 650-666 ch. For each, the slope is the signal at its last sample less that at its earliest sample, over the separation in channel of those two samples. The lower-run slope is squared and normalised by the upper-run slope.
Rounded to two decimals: -0.27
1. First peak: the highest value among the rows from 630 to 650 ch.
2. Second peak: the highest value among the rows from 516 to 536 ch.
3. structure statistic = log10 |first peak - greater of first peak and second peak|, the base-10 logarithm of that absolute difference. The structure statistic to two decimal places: 0.74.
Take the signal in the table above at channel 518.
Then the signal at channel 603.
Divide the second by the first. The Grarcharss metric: 1.00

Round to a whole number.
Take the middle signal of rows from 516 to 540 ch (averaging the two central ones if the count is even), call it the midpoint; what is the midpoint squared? 273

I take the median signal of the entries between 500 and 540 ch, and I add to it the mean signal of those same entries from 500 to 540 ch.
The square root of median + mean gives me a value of 5.71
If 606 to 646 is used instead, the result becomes 5.32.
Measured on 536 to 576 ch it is 5.57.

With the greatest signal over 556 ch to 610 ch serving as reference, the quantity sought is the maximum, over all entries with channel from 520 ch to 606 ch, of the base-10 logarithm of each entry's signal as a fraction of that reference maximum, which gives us 0.017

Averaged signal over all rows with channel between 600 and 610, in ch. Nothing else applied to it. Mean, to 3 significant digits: 16.0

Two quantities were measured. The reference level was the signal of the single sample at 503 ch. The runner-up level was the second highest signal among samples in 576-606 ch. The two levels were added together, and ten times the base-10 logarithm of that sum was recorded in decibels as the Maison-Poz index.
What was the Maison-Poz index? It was 14.8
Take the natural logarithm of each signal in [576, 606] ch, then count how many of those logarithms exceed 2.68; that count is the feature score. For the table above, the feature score 3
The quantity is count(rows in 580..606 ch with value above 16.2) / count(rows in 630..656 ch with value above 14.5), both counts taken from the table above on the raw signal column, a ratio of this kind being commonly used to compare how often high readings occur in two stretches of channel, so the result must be 1.0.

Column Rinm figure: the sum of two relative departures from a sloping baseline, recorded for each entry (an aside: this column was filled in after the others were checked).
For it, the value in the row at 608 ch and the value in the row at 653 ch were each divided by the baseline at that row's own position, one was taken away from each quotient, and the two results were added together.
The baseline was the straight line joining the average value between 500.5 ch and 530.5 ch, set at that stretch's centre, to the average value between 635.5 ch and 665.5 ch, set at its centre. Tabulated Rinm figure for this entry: 0.31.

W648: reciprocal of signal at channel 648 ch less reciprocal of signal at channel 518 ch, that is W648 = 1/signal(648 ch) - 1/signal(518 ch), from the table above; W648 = 0.026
